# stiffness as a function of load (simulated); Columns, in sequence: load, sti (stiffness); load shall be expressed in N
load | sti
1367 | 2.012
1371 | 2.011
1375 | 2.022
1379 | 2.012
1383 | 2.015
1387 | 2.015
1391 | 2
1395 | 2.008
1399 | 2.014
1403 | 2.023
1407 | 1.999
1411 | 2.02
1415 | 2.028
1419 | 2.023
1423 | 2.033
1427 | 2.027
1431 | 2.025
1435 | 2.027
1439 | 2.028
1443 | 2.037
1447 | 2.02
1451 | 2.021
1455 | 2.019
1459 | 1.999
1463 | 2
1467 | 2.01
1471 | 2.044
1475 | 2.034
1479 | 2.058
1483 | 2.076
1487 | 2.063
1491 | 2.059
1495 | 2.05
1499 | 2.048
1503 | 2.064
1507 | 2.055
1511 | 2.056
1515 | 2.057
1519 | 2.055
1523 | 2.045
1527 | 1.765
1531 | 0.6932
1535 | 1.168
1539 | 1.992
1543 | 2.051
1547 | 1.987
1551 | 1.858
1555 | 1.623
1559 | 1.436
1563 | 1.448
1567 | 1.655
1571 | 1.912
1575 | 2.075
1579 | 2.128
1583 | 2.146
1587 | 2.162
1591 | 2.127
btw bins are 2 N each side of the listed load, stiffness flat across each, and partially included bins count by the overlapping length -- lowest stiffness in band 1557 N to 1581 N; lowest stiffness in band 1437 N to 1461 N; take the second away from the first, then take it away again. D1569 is -2.6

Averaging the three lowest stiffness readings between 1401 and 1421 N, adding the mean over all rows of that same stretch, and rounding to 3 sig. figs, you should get 4.03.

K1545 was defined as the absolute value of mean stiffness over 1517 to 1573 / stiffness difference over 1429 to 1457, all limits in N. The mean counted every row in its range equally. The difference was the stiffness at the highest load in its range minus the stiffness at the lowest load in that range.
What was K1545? 282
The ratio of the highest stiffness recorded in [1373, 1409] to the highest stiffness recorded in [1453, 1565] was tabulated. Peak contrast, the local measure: 0.97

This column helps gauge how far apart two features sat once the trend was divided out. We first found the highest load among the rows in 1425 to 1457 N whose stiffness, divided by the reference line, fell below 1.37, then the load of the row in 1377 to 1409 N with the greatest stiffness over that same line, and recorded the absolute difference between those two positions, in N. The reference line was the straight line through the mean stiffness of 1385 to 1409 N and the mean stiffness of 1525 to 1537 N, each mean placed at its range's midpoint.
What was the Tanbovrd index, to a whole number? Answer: 48 N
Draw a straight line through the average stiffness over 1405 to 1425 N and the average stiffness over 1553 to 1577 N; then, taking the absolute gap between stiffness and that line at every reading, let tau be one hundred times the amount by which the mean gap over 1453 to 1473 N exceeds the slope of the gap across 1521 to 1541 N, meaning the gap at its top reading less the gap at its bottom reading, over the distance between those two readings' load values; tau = 10.0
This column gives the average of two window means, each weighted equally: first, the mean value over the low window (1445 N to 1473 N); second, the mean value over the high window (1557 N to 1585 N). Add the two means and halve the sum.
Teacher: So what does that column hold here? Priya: 1.92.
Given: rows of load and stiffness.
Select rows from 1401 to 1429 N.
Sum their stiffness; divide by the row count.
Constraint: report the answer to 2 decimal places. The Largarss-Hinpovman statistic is 2.02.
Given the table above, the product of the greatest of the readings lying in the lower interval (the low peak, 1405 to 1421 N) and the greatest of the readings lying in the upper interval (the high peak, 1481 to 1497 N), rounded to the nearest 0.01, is 4.21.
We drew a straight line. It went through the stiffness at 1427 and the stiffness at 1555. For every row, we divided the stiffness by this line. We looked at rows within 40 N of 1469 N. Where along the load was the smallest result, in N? 1431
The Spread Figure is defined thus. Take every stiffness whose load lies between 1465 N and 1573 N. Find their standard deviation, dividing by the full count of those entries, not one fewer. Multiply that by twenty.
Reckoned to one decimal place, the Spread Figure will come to 6.6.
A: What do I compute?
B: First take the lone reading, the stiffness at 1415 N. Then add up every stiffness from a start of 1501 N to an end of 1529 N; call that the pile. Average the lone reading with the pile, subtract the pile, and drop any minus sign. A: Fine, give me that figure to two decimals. 6.03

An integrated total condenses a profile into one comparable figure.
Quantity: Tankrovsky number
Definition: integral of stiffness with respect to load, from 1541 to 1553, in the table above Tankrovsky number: 23.6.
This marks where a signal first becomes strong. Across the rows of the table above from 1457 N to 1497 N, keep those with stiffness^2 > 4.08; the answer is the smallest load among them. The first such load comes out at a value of 1471 N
